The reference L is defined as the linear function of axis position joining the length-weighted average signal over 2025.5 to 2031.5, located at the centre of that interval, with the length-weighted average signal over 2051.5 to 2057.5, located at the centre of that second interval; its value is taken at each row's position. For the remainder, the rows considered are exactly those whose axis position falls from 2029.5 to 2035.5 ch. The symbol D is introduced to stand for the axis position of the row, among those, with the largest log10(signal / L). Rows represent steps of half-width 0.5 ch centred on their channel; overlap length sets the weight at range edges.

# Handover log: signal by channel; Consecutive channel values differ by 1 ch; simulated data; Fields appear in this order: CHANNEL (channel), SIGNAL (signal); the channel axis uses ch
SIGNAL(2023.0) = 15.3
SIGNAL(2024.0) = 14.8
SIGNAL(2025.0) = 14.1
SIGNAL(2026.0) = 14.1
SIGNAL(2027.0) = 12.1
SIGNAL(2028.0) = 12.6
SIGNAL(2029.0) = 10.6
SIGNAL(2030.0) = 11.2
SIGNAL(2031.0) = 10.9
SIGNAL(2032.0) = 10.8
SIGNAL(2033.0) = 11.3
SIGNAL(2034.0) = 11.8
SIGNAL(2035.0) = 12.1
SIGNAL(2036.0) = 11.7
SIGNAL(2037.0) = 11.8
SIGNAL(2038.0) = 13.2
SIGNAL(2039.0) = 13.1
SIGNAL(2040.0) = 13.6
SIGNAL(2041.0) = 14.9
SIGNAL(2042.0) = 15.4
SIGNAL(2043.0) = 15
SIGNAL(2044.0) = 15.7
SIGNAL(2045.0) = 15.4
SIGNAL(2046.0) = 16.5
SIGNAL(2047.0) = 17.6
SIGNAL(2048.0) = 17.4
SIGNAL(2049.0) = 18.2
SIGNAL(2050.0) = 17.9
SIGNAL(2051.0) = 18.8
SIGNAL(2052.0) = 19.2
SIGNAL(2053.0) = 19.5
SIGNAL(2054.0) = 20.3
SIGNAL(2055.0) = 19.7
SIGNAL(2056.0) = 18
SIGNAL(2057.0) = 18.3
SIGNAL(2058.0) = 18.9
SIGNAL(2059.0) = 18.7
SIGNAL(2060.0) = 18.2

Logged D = 2030.0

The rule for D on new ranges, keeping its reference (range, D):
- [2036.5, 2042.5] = 2042.0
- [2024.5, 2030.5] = 2025.0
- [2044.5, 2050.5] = 2049.0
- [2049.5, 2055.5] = 2054.0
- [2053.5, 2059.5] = 2054.0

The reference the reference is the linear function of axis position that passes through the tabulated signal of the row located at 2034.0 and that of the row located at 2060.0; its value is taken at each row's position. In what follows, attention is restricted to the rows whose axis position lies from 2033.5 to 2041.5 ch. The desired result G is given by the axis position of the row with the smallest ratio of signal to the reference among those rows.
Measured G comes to 2037.0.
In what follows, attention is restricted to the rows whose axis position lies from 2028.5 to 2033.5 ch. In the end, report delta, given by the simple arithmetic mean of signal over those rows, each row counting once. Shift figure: 11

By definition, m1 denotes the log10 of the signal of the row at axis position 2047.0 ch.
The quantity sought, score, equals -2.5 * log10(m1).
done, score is -0.24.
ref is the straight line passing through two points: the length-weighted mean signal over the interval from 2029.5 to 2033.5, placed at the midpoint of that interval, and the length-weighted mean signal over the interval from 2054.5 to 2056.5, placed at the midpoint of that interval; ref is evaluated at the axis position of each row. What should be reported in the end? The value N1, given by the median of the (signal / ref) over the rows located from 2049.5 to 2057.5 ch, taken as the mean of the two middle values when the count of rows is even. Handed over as 1.07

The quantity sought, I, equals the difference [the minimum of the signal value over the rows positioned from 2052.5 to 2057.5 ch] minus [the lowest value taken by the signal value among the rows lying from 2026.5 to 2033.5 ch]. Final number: 7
